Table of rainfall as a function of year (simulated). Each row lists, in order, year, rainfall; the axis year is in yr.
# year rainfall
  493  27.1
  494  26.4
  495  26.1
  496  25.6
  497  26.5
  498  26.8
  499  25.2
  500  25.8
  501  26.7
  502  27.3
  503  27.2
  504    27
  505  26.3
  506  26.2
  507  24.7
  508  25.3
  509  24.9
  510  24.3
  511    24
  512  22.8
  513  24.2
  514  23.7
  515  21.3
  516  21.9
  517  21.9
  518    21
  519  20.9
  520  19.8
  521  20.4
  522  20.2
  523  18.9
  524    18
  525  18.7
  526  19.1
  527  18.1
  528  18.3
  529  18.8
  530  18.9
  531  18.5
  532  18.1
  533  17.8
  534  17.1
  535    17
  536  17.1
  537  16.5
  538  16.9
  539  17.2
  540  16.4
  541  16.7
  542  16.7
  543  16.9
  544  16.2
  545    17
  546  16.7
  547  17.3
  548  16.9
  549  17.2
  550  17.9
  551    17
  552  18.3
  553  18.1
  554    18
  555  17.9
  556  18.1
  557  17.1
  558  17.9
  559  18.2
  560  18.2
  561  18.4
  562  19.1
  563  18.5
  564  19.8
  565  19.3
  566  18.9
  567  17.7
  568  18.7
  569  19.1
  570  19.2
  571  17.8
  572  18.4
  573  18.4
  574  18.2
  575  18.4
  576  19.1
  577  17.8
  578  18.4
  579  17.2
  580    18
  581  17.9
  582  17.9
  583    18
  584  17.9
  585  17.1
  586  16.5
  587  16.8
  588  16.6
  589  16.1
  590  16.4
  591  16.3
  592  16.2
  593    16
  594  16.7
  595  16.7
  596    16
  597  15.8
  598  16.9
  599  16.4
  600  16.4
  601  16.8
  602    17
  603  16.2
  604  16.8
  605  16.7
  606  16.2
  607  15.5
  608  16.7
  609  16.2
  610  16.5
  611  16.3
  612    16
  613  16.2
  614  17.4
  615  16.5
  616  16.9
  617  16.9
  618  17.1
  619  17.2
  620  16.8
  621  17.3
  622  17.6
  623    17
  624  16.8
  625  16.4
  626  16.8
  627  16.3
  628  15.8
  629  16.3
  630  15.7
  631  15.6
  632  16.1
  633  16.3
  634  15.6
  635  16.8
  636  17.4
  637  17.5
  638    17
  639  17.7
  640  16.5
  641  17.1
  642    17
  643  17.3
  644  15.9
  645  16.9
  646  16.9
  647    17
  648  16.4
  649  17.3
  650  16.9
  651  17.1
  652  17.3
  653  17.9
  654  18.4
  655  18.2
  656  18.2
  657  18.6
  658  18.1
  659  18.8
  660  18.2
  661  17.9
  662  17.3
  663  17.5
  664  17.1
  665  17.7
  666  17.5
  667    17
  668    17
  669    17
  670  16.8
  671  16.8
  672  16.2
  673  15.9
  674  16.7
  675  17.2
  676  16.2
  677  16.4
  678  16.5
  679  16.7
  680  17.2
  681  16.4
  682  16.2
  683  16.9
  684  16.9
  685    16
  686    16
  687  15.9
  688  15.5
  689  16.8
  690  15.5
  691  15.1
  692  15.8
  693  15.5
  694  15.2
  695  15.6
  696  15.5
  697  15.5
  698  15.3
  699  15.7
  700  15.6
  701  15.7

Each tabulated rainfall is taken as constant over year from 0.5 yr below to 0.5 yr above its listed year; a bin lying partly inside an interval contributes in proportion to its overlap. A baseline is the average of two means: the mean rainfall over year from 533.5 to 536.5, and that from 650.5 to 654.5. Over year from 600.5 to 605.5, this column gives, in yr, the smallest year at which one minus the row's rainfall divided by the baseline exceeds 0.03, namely 601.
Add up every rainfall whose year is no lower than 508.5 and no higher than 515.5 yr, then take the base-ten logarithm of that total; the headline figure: 2.218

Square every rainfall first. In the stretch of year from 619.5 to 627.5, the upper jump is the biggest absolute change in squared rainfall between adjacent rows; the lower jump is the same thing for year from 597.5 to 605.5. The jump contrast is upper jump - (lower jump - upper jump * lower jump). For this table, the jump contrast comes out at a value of 546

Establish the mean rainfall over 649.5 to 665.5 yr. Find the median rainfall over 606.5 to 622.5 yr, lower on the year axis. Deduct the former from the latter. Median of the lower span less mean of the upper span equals -1.1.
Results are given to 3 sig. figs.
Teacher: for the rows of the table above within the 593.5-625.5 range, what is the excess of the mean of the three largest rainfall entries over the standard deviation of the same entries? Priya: 17.0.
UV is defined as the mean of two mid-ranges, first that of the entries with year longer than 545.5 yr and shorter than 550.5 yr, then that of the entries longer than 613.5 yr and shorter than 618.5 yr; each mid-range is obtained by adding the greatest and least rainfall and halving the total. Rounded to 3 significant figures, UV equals 17.1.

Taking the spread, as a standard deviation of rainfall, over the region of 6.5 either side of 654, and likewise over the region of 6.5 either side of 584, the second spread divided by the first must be 1.0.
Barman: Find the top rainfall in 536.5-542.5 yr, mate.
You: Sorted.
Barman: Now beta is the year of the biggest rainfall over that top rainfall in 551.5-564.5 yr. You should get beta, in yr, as 564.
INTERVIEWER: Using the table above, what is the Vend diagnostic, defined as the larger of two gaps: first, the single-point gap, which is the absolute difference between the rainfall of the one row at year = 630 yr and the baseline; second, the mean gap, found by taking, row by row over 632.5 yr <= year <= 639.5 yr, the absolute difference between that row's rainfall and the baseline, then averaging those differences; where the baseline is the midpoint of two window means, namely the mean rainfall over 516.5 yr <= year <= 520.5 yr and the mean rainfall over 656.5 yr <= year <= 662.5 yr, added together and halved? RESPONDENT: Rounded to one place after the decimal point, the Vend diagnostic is 3.8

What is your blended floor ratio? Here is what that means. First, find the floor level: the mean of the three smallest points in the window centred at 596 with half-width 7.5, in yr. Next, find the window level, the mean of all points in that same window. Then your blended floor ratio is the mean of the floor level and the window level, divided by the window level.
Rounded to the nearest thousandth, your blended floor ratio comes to 0.986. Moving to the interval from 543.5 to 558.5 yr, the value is 0.976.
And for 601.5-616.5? 0.983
